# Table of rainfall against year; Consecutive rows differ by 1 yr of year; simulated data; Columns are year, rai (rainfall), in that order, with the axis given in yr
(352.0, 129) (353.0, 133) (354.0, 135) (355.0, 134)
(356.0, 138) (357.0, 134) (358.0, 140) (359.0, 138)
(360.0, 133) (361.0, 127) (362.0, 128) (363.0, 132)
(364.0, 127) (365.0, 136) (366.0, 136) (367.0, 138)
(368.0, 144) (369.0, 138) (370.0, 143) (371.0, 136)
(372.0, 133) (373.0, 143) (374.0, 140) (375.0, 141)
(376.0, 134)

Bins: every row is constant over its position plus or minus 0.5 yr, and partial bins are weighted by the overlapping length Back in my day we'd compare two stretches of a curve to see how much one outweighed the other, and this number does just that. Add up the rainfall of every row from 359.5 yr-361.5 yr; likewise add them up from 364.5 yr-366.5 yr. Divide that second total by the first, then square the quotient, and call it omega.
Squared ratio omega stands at 1.09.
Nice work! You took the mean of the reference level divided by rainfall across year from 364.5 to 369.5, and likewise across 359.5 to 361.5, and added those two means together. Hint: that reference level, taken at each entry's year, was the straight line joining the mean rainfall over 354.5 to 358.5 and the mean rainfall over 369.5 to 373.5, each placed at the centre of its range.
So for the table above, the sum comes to 2.05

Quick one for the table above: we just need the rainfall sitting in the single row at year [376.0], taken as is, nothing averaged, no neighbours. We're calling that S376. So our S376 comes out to 134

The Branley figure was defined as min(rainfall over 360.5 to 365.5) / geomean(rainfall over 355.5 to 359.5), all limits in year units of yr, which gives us 0.92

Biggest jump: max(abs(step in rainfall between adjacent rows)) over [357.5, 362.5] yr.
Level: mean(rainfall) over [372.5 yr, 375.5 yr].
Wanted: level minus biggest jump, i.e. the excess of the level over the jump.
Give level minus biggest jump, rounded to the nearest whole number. 135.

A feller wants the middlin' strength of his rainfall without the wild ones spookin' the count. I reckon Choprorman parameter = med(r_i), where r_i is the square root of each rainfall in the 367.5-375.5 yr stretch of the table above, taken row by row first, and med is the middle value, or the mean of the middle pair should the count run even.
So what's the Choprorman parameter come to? 11.85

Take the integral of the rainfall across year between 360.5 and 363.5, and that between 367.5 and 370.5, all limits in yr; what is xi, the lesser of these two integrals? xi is 387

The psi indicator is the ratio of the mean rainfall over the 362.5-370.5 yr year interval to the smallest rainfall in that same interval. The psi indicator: 1.08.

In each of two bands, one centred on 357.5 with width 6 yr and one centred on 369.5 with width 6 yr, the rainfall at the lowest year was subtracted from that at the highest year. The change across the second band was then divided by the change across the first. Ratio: 5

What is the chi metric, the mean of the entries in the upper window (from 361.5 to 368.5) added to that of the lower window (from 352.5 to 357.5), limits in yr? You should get 269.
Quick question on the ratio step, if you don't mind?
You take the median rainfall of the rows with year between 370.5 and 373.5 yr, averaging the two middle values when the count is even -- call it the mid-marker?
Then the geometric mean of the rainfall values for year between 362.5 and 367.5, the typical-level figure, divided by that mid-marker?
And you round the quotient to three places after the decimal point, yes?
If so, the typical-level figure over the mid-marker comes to 0.983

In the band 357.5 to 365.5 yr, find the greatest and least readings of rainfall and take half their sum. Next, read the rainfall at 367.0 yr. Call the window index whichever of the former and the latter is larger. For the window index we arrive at 138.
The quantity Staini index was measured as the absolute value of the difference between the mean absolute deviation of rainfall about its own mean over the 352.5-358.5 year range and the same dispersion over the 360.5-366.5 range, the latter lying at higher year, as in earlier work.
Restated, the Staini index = 1.4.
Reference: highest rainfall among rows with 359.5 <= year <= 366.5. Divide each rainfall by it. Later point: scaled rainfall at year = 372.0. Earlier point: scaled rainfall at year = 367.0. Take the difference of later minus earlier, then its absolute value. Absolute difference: 0.04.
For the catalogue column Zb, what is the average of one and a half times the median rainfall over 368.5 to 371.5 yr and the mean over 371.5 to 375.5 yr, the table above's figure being 173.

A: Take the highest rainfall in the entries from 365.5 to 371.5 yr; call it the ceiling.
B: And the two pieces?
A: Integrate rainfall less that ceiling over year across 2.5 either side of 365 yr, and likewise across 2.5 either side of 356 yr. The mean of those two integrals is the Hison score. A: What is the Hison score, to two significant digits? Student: -45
